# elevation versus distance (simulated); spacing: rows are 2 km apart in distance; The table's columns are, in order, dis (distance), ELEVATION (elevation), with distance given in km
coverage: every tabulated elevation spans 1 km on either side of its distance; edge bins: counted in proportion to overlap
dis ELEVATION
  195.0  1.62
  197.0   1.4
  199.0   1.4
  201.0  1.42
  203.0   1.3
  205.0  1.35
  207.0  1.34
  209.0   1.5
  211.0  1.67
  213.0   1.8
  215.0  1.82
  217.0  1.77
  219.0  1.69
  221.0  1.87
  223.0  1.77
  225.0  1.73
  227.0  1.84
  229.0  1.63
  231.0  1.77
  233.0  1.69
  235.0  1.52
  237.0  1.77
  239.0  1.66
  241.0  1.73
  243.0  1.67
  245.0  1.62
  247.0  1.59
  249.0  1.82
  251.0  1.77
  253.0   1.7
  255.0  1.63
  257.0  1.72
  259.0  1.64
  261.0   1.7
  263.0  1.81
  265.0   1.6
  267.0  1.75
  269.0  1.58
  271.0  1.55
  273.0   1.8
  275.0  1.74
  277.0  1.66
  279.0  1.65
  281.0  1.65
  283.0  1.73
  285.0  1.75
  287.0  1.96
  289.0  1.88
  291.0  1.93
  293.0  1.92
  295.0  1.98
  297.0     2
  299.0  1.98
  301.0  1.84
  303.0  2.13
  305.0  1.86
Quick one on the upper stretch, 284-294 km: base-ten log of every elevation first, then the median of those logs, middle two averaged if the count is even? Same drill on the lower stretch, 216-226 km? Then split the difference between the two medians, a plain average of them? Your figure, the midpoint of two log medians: 0.266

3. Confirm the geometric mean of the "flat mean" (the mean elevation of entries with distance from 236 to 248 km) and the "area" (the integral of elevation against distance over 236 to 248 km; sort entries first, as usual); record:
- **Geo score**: 5.8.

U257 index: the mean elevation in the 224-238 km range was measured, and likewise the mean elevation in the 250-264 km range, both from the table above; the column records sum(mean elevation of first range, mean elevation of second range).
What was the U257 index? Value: 3.42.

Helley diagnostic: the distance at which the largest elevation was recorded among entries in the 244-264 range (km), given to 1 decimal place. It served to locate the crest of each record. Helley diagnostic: 249.0 km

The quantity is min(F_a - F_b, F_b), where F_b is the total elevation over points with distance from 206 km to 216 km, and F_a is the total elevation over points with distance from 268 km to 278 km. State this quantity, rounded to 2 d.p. 0.20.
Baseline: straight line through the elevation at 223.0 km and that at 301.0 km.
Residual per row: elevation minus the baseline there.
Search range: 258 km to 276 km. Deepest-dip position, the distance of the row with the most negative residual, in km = 271.0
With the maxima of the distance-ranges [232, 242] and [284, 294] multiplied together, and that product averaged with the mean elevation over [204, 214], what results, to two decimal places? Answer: 2.50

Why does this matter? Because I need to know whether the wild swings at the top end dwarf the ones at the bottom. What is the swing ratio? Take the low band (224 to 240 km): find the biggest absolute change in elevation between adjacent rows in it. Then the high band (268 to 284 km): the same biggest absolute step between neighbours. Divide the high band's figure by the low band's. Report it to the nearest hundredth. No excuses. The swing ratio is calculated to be 1.00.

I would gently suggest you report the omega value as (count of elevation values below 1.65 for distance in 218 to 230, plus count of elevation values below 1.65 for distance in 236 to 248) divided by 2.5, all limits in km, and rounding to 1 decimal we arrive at 1.2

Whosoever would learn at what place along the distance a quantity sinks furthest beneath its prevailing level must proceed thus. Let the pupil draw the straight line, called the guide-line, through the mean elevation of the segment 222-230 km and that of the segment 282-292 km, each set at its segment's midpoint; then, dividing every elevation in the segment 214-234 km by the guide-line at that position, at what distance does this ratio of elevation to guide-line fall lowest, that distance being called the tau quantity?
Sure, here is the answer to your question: 229.0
